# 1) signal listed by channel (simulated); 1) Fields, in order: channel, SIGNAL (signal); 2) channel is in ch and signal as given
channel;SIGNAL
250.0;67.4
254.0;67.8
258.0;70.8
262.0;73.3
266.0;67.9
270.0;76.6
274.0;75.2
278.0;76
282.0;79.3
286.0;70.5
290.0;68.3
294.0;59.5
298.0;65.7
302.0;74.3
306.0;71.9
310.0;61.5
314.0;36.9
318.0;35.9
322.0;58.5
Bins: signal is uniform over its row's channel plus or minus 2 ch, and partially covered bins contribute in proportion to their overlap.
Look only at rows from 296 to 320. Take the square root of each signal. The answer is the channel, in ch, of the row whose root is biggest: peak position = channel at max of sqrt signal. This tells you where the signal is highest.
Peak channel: 302.0 ch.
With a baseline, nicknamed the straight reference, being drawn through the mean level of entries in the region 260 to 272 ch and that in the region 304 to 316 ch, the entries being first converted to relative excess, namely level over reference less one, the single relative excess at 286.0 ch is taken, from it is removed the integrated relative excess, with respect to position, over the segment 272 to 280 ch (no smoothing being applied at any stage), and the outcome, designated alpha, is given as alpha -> -0.69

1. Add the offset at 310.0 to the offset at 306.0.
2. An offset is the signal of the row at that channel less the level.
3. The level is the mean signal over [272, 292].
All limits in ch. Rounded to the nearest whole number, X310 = -14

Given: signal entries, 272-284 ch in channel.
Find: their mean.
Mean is 77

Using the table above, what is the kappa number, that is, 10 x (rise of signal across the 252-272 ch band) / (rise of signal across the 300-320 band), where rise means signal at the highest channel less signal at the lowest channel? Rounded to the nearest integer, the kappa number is -2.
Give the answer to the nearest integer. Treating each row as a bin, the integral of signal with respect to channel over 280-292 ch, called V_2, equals 872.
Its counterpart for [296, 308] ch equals 848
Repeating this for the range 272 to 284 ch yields 922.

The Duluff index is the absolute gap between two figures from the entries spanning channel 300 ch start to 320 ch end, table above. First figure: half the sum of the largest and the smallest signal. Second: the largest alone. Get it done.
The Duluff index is 19.2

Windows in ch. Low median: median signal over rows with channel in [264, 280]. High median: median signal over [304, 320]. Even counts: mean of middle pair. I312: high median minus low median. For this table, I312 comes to -26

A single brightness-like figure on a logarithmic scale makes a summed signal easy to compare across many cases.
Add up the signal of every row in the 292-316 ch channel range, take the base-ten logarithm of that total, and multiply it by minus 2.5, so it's -6.42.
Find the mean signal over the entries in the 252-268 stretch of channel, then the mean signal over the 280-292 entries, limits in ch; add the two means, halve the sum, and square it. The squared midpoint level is 5087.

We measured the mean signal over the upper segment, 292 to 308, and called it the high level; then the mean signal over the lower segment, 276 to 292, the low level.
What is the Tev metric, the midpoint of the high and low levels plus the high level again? 139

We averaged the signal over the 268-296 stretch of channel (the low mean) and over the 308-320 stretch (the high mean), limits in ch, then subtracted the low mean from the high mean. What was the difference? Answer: -27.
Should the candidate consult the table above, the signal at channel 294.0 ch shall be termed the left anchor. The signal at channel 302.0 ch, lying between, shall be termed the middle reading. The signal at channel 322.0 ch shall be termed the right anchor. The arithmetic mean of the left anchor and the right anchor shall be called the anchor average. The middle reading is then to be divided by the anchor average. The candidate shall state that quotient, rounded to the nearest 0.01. 1.26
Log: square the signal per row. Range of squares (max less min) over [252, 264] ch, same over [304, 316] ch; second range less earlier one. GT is 3032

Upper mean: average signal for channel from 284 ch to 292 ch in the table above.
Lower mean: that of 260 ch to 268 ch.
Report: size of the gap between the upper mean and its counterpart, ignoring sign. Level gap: 1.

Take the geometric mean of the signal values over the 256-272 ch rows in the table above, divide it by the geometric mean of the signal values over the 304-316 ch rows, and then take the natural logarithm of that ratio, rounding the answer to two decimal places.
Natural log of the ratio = 0.28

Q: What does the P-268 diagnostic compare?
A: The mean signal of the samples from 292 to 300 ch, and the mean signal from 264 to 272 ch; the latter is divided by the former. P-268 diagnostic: 1.15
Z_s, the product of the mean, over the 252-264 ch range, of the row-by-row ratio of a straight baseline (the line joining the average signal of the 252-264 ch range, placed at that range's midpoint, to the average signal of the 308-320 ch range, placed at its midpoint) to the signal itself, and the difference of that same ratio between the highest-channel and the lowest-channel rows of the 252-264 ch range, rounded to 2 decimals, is -0.13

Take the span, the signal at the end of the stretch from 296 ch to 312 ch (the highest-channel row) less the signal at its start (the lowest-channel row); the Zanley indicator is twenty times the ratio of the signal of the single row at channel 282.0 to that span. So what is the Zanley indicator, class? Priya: -378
